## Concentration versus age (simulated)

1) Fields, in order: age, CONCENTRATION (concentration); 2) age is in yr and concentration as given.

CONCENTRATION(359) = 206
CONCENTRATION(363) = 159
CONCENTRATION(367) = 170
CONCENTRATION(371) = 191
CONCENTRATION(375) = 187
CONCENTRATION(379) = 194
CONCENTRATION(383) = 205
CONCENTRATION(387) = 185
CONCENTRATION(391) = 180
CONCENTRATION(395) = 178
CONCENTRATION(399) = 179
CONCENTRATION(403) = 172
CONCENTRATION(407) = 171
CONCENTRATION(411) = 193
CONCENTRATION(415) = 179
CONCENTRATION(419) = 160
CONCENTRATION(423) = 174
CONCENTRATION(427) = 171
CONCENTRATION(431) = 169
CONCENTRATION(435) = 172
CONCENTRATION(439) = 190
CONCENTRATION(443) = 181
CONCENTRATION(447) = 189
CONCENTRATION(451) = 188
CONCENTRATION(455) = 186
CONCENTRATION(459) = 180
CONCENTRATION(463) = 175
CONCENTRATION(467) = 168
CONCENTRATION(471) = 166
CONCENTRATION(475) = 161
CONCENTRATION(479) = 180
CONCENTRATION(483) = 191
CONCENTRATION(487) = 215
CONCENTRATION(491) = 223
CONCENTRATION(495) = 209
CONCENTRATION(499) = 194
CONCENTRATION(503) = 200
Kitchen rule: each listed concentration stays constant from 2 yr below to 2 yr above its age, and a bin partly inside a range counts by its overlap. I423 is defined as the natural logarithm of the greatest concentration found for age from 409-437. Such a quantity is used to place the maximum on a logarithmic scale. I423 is 5.26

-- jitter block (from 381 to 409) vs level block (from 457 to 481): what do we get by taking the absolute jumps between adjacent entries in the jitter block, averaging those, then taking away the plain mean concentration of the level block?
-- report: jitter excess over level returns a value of -166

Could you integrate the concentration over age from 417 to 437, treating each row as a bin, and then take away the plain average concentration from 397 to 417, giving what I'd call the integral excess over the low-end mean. 3205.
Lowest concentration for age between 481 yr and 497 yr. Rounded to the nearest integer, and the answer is 191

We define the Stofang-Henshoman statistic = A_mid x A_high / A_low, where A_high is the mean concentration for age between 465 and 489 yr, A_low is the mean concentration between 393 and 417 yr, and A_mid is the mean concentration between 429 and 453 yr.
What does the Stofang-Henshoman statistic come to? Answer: 183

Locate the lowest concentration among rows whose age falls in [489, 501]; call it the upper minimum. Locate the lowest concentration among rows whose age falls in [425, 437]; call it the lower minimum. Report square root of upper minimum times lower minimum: 181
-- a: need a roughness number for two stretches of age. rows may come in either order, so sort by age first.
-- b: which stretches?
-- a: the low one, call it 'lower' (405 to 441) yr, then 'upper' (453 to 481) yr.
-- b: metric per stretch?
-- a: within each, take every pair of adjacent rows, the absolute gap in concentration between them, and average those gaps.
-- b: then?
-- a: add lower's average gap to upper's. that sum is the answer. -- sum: 19.2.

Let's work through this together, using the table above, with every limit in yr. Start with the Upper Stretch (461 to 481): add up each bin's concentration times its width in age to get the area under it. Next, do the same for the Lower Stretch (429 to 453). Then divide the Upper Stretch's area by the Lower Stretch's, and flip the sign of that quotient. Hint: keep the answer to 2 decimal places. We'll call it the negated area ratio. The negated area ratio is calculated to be -0.78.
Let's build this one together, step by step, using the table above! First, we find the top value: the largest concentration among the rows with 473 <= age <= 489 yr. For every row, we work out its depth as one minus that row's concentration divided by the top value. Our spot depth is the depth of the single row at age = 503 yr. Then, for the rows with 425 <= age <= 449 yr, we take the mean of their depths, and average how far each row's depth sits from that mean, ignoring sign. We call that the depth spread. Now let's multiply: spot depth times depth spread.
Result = 0.0026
